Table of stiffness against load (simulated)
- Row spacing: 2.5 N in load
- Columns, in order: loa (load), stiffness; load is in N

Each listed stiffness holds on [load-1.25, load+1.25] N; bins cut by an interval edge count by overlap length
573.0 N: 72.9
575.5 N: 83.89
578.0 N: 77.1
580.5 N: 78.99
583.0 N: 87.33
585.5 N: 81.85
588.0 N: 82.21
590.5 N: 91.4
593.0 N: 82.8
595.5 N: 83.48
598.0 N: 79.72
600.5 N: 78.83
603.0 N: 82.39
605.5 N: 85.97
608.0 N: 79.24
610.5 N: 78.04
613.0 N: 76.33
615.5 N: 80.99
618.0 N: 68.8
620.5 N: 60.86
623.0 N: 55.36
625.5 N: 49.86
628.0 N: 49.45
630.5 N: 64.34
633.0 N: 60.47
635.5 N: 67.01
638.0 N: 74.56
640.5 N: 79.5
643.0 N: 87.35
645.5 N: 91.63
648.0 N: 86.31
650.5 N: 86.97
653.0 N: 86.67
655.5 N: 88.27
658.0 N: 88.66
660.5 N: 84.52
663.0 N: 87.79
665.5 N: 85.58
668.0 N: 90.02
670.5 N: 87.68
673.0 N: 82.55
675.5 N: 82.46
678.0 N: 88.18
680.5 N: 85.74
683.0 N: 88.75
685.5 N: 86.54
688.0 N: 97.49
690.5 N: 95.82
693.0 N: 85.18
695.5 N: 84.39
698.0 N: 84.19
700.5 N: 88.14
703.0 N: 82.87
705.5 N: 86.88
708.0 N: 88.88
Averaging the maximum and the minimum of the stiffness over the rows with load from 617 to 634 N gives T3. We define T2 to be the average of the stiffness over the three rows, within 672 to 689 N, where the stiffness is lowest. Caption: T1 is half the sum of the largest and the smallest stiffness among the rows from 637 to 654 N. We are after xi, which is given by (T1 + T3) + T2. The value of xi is 226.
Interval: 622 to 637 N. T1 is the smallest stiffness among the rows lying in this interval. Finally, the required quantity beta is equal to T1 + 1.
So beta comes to 50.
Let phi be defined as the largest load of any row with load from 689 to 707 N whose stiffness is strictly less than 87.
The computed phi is 705.5 N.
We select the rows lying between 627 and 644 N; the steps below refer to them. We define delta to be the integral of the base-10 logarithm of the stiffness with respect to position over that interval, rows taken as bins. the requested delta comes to 31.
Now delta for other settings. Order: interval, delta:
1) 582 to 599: 33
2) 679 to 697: 35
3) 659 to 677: 35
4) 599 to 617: 34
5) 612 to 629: 30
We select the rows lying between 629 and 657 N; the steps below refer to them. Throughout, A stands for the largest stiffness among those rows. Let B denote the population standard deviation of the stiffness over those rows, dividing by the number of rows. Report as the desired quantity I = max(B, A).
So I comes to 91.6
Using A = 91.63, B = 10.5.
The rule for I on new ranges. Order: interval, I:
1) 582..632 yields 91.4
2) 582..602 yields 91.4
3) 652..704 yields 97.5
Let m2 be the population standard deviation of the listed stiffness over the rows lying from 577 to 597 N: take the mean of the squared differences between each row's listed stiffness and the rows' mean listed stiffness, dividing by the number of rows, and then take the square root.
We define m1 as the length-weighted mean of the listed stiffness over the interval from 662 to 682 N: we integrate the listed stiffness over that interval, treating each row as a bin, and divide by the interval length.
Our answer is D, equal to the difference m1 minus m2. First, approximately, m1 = 86.3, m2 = 4.2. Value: 82.0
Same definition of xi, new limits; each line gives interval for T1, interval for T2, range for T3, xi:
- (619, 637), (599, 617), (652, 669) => 223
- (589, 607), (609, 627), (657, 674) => 227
